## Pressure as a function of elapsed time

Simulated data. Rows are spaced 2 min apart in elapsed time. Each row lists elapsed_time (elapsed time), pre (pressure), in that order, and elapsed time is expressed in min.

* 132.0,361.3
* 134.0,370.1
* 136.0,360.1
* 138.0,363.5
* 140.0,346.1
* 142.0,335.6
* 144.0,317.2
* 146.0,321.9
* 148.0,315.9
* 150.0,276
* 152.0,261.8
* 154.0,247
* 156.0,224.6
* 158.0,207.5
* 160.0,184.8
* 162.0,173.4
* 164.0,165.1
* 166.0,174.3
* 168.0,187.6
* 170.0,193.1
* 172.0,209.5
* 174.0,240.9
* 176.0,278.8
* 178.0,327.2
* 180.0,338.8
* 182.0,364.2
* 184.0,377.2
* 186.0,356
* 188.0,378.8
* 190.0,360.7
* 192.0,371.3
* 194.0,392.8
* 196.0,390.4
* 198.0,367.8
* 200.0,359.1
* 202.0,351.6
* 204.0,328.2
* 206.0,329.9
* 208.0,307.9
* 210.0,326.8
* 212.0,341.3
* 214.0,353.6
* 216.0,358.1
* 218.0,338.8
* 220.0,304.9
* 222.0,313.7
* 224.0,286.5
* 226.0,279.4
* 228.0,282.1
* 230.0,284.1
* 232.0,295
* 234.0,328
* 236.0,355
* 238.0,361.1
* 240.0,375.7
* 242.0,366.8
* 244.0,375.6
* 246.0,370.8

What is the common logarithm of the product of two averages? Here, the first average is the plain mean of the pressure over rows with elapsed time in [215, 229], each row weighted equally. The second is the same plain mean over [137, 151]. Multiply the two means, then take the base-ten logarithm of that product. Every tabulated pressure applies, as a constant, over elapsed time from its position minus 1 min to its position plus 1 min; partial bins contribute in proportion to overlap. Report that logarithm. 5.00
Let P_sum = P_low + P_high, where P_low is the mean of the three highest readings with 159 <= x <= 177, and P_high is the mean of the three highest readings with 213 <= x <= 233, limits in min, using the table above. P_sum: 593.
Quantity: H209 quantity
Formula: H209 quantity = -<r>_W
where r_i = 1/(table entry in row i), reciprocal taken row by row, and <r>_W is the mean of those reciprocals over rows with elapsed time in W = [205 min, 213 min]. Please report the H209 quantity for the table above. -0.0031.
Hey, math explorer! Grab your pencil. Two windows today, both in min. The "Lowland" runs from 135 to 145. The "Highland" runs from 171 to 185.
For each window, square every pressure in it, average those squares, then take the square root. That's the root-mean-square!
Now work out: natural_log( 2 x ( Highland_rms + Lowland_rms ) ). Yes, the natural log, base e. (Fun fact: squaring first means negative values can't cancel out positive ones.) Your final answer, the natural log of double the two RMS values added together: 7.2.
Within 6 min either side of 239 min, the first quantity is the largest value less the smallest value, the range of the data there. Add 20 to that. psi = 68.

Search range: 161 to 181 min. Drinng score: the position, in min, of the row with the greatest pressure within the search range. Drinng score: 180.0 min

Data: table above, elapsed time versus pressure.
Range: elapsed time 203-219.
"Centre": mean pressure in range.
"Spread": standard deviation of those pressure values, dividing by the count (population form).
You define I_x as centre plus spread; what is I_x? 351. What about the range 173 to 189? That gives 379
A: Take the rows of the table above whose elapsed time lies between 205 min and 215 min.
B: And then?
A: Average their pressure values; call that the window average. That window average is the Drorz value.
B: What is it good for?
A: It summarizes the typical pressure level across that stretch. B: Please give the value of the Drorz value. 332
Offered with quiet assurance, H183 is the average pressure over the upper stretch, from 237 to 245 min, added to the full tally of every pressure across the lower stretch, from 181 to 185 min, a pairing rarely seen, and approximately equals 1111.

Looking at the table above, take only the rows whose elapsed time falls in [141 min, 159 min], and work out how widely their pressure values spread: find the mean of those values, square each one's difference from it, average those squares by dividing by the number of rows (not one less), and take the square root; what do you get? 44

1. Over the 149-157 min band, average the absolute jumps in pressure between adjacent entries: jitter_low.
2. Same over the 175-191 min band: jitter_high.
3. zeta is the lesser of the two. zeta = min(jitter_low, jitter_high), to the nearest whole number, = 17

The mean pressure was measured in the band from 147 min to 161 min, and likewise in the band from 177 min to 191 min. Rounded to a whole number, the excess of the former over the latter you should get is -112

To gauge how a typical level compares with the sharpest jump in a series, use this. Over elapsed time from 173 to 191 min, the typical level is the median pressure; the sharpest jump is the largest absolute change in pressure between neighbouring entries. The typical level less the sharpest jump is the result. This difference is 308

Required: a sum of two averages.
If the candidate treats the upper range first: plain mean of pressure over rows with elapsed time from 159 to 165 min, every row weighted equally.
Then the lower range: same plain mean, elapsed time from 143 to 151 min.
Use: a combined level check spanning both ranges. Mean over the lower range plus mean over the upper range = 482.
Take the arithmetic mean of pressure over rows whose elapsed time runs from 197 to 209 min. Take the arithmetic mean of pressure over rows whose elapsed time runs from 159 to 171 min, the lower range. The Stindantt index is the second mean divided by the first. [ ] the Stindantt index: 0.53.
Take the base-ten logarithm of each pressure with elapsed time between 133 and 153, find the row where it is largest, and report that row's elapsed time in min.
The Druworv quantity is 134.0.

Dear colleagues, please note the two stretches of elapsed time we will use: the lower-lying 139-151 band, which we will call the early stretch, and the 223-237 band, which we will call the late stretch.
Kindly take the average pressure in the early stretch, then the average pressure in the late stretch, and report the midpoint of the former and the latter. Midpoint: 310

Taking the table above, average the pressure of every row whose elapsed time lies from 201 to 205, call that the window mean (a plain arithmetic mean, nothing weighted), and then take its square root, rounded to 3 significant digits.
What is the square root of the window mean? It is 18.4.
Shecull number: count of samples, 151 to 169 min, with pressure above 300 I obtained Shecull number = 0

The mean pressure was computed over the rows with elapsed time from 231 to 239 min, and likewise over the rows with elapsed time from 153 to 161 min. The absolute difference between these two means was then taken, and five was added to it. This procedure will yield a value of 124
